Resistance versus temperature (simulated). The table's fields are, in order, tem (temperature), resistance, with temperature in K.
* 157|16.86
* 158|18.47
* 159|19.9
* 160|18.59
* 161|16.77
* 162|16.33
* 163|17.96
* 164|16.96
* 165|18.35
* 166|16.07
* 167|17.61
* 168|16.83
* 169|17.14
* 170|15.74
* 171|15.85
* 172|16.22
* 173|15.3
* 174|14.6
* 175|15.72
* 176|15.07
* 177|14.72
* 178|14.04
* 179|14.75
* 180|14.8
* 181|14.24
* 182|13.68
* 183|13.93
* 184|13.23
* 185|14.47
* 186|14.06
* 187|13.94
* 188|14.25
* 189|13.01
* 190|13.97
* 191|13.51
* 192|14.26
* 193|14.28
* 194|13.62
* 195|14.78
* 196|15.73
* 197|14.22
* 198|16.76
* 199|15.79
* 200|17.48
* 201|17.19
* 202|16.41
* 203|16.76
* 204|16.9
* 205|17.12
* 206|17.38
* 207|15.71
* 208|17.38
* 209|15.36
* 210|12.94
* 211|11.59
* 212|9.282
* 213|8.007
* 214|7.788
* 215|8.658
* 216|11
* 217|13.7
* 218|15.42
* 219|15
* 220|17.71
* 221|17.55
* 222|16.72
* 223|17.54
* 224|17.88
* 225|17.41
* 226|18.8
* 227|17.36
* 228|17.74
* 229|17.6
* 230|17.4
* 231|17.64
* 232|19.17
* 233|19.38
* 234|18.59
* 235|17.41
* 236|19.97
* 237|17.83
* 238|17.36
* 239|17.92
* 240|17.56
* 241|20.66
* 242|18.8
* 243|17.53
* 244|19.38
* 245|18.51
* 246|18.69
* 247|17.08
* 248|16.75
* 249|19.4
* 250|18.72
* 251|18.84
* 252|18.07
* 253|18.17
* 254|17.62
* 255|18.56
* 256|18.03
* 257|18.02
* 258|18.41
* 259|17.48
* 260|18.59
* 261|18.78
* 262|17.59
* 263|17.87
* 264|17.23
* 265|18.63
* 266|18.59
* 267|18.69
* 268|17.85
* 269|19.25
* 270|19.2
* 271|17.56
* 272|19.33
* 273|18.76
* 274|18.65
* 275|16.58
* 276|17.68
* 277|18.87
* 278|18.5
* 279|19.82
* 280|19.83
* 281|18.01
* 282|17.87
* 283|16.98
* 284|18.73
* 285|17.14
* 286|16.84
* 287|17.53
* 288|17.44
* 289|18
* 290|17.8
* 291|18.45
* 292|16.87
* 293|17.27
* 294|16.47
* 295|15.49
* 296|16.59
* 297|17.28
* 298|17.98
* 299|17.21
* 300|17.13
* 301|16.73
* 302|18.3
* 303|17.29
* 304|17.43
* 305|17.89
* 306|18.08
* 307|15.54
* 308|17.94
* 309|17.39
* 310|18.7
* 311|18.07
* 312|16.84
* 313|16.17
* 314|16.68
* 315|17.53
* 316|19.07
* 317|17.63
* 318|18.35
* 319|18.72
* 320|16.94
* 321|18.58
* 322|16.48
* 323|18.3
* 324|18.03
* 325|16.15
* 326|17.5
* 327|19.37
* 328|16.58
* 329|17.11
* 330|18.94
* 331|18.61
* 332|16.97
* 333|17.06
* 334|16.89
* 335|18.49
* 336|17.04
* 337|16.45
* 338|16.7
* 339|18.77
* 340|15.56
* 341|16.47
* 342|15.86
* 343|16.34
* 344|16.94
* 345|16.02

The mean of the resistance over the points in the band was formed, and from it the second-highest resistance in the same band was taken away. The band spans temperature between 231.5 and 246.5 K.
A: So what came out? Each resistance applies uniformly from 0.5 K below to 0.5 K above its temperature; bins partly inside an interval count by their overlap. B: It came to -1.4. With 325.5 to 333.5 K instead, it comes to -1.2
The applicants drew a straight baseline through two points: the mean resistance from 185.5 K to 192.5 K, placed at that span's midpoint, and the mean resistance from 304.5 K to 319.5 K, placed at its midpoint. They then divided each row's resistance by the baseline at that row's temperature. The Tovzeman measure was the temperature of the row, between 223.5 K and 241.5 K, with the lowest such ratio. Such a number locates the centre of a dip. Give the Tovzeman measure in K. 238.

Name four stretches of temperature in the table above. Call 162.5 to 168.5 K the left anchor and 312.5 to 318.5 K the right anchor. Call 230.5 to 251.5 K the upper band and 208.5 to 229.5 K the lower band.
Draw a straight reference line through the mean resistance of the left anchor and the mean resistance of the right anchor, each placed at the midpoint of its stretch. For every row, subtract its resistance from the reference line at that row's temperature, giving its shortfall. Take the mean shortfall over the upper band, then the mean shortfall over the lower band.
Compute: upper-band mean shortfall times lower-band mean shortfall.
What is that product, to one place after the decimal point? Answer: -2.9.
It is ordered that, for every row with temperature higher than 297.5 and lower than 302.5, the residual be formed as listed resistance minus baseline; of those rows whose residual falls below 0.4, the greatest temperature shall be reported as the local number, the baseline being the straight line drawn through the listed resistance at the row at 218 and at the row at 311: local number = 301 K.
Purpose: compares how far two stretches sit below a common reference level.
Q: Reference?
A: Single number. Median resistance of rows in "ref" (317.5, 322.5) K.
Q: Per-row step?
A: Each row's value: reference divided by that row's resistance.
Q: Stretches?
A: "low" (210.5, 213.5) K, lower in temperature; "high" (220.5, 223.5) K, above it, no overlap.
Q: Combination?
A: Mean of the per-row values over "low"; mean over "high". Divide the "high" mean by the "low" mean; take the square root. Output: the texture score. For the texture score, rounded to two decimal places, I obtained 0.74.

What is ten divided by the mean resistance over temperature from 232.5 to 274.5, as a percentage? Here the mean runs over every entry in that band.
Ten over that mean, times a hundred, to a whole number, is 54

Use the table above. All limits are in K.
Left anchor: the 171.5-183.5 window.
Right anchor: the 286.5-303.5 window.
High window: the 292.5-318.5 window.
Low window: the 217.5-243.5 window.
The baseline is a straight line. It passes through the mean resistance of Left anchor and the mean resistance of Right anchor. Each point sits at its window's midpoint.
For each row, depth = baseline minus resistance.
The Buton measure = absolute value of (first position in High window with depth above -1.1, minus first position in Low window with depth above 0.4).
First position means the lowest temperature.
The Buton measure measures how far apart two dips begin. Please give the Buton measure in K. 74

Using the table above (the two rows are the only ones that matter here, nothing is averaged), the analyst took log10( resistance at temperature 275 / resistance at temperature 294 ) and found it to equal 0.00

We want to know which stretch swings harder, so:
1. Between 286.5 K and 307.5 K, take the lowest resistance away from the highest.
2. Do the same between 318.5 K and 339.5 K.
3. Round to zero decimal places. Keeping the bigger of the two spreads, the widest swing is 3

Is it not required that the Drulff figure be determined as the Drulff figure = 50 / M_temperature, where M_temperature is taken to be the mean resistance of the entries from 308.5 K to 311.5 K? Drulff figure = 2.77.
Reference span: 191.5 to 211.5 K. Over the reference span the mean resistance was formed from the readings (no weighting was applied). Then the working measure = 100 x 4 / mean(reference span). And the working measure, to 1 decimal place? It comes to 25.7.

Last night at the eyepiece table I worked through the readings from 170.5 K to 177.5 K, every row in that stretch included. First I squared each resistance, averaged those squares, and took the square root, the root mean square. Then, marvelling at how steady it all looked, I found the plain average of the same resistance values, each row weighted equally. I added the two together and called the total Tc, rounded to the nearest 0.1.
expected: 30.7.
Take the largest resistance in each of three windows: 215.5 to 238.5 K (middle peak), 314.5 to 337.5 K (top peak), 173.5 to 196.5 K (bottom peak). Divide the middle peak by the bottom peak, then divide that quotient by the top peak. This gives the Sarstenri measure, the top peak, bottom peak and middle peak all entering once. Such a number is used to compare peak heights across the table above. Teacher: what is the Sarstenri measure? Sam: 0.066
